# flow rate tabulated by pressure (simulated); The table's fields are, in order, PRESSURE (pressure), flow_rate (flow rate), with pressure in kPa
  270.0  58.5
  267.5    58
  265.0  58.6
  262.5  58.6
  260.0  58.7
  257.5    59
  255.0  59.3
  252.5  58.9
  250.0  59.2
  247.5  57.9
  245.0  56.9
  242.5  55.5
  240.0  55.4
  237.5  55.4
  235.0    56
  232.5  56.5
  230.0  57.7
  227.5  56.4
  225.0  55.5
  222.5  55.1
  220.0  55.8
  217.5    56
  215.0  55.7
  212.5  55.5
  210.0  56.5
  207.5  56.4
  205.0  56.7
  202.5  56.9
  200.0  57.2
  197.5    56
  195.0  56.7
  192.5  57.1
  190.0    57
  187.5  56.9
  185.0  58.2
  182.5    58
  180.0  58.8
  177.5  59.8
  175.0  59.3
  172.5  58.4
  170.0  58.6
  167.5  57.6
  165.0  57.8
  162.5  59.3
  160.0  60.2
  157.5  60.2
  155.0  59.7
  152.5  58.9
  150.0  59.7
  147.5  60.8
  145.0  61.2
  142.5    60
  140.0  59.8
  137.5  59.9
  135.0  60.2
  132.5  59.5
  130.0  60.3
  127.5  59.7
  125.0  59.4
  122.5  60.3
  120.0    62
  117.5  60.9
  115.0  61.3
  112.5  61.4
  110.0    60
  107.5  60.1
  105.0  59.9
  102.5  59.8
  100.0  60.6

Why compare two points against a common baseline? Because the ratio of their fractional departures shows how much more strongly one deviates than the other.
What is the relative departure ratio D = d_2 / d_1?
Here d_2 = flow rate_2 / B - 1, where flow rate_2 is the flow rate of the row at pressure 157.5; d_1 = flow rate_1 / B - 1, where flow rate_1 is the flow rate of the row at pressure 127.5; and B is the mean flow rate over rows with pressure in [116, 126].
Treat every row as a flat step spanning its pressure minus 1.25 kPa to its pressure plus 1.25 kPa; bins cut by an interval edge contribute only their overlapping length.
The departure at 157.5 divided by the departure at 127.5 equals 0.5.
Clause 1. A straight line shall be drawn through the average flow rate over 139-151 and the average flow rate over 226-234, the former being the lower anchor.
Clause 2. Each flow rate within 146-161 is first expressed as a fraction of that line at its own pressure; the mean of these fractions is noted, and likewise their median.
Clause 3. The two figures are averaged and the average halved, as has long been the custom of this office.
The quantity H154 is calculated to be 0.500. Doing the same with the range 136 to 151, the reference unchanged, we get 0.498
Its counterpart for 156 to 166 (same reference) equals 0.499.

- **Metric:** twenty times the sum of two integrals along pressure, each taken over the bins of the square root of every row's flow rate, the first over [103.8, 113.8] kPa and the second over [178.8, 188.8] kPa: 3076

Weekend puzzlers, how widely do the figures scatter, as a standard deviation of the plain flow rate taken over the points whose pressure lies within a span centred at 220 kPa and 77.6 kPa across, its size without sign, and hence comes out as 1.2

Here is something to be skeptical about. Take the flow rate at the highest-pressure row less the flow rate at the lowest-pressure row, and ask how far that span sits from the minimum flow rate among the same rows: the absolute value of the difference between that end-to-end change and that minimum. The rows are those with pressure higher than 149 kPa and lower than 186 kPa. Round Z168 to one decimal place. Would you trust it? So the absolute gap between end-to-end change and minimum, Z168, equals 59.1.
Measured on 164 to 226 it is 57.4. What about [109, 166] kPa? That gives 60.0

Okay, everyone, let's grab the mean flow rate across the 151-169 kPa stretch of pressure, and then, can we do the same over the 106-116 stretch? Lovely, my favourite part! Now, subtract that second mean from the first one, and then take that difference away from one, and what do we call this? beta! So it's 2.6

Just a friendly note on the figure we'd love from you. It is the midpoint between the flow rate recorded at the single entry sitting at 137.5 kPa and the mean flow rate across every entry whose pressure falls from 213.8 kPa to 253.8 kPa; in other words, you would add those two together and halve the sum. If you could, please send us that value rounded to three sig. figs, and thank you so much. 58.2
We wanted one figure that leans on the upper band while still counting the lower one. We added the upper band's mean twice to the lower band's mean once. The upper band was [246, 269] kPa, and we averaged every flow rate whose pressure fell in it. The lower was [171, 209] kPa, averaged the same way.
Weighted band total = 174.9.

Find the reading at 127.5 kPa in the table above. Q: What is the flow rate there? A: 59.7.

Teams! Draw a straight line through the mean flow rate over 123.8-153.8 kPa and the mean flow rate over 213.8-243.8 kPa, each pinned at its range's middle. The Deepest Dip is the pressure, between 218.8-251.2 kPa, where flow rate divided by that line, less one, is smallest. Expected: 222.5 kPa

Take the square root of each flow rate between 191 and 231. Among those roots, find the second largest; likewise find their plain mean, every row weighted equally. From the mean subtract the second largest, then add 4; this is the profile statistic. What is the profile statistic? 3.94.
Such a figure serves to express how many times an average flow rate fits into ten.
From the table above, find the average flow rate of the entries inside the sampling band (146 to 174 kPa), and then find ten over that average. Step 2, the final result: 0.169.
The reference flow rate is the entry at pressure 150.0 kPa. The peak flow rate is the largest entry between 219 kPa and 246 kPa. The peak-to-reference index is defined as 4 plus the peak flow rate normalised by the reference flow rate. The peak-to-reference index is 4.97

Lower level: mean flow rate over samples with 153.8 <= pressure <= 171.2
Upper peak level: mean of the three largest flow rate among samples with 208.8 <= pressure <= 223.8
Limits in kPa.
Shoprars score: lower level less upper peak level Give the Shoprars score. 3.0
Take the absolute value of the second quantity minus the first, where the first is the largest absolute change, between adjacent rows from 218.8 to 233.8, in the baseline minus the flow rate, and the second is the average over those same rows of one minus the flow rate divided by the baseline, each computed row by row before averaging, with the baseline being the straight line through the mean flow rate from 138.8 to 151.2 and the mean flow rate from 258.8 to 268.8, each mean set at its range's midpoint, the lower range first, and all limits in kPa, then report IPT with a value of 1.29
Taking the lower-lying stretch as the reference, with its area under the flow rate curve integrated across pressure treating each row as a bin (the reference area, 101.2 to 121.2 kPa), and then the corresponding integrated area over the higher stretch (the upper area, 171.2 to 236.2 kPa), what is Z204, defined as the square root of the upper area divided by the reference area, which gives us 1.7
